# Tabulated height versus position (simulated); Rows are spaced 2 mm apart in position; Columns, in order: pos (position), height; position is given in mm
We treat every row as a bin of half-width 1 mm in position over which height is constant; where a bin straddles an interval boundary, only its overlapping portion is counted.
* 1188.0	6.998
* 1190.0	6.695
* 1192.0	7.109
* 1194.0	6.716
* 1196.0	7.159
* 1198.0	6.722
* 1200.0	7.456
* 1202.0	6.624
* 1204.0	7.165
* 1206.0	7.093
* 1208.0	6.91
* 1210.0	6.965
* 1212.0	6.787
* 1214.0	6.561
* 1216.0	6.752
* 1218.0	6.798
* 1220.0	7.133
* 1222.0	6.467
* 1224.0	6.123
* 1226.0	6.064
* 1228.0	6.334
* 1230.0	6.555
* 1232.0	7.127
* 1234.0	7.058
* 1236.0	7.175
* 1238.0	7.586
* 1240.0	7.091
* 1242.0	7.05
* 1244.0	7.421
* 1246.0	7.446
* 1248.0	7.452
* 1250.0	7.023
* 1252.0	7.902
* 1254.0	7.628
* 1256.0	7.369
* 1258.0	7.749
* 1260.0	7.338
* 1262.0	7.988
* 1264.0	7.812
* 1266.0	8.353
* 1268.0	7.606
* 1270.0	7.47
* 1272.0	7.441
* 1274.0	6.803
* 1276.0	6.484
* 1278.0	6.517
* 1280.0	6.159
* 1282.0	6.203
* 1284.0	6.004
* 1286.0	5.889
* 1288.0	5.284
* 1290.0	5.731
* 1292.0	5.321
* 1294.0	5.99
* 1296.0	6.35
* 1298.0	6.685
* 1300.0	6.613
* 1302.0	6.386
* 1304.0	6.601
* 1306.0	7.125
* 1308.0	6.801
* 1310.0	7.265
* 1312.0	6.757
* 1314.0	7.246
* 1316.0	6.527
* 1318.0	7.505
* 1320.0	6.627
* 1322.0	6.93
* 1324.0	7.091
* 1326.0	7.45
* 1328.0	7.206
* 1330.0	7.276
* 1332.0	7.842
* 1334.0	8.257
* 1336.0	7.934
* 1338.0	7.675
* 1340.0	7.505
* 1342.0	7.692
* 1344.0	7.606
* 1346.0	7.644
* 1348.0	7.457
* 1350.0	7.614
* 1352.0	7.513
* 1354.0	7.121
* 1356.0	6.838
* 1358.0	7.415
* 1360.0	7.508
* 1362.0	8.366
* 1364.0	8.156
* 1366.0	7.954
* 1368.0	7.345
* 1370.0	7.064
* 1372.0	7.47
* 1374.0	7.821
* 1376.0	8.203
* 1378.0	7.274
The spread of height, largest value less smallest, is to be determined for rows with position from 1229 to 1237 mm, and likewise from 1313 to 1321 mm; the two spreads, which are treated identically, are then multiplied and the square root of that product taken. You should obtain 0.779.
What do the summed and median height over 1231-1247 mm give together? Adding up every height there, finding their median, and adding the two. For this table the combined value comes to 65.1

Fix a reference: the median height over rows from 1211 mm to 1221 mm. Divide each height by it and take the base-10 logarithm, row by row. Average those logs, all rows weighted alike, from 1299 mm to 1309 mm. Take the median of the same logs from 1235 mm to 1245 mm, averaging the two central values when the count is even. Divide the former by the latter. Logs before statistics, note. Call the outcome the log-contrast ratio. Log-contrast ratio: -0.2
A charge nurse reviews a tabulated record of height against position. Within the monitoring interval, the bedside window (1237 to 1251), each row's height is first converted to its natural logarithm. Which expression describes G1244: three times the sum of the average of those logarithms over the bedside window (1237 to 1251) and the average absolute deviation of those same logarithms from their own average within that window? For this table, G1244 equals 6.05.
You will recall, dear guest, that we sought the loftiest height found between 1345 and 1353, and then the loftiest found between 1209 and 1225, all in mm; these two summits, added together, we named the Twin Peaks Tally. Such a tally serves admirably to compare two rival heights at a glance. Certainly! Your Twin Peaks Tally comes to 14.8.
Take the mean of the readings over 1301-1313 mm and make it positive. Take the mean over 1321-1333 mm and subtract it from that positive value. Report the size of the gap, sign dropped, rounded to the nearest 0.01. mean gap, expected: 0.48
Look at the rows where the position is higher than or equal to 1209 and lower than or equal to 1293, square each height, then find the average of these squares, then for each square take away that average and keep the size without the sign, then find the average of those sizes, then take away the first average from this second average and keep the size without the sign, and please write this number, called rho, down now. 40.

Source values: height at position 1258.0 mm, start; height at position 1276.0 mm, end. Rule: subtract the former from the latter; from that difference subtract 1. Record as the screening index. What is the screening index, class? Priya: -2.3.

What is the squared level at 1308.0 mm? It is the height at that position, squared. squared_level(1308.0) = 46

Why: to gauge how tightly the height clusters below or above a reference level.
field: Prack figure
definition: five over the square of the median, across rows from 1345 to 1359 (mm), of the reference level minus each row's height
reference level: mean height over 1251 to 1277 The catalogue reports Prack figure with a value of 842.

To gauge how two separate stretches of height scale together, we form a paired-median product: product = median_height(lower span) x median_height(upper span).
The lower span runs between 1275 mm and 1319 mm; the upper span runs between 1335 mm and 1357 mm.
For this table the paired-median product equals 49.4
